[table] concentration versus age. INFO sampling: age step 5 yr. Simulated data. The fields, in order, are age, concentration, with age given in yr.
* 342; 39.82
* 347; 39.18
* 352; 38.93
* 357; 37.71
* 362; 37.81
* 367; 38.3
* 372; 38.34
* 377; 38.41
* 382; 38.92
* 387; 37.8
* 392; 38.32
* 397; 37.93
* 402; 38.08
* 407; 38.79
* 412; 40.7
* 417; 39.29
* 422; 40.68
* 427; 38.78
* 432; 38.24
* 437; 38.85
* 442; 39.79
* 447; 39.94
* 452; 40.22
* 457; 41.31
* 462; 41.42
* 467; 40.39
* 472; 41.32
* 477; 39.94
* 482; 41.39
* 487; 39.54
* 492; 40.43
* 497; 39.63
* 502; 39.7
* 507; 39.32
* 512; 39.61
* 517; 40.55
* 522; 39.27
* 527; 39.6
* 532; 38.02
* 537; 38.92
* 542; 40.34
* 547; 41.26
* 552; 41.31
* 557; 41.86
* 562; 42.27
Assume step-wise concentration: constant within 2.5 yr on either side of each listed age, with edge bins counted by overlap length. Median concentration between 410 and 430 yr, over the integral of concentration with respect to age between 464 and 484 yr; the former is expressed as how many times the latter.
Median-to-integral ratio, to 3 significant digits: 0.0490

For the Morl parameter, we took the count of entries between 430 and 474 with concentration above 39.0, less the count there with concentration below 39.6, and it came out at 5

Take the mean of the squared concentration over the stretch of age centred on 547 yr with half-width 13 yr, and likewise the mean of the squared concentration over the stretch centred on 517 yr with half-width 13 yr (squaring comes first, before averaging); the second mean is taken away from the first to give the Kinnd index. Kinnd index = 87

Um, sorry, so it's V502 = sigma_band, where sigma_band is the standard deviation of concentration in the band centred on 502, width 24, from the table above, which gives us 0.4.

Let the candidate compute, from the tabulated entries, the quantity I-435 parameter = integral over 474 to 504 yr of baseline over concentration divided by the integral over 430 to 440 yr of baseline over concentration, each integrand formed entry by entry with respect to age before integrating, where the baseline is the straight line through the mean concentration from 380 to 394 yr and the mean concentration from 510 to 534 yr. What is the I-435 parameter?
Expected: 2.9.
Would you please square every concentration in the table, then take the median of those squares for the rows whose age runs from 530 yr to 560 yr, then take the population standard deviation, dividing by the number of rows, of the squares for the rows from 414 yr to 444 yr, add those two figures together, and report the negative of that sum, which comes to -1727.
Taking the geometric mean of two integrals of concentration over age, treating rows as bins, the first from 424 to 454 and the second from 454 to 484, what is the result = 1204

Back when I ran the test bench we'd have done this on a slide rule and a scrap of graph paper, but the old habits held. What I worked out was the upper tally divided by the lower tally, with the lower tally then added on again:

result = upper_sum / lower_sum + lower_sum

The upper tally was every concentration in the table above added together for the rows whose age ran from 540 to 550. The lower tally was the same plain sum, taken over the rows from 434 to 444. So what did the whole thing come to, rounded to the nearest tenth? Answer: 79.7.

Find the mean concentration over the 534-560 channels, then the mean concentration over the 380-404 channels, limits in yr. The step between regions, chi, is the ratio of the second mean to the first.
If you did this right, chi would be 0.938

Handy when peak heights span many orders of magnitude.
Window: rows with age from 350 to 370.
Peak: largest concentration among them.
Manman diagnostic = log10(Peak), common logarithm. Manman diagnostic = 1.59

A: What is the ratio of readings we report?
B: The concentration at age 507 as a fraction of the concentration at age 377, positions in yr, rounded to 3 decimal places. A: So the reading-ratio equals 1.024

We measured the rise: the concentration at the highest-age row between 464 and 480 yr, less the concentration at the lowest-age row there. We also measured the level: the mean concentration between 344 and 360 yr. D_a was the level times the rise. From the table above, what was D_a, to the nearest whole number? -17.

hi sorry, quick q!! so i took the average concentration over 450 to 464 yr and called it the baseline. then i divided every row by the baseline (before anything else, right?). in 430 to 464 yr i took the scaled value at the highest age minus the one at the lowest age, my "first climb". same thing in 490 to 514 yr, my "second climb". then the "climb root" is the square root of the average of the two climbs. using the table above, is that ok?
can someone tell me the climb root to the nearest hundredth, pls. 0.17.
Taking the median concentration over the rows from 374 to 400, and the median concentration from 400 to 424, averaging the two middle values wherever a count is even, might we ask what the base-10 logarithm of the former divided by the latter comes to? -0.011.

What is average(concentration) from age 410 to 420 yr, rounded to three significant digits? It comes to 40.0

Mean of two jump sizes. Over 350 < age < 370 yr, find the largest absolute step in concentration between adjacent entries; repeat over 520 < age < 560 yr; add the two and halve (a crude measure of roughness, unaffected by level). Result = 1.40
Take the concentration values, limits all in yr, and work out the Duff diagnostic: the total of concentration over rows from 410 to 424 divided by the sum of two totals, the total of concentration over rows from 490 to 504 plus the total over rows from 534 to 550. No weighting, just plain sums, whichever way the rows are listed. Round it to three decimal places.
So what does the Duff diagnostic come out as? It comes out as 0.502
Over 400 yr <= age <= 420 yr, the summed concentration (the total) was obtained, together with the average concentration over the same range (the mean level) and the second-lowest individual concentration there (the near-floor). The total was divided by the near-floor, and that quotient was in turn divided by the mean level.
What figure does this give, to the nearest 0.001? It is 0.103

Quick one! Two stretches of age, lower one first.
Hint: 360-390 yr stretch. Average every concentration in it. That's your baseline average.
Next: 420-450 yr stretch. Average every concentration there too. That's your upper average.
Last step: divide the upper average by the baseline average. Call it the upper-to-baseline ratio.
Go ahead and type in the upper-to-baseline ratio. 1.029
